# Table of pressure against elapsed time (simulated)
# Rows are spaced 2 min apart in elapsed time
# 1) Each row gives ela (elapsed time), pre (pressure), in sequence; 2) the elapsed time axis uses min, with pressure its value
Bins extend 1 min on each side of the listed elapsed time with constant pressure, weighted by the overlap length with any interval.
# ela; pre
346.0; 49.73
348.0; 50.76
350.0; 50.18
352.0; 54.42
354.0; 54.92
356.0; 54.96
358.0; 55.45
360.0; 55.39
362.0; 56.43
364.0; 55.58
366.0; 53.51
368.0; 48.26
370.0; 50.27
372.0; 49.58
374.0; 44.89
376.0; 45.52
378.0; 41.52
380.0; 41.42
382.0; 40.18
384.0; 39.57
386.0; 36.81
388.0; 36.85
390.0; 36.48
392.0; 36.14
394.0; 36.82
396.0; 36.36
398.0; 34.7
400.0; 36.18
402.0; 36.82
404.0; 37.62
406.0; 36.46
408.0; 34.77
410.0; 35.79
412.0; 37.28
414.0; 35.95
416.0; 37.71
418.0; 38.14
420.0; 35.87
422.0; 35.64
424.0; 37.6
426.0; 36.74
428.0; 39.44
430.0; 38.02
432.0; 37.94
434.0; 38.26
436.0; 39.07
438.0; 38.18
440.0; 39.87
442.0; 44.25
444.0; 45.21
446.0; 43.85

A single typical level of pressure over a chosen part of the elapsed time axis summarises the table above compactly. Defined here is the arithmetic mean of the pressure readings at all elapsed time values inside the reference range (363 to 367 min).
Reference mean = 54.5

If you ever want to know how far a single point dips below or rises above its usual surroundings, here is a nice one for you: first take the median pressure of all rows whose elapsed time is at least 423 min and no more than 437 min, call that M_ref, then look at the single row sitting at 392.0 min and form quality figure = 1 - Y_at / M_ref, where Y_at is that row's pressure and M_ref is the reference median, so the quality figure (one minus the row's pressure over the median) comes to 0.049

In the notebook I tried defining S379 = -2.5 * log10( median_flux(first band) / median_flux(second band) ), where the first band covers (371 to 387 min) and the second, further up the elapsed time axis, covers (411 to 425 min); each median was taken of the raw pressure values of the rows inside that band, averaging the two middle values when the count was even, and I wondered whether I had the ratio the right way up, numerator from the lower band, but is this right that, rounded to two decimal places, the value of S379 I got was -0.12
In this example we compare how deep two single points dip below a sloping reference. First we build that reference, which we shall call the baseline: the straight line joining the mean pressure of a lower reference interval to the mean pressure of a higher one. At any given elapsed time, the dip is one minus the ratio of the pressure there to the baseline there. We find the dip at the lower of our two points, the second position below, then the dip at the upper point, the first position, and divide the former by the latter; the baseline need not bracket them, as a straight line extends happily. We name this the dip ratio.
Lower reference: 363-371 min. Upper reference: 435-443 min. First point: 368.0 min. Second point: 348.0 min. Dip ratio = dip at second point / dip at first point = 1.1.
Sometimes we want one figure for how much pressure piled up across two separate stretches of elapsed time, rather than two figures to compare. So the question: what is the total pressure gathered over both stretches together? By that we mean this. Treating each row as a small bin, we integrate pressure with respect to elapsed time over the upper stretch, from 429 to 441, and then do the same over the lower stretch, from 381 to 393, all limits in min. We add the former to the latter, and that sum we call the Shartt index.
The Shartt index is 915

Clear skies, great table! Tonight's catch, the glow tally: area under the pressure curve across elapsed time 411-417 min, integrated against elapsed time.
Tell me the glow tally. 222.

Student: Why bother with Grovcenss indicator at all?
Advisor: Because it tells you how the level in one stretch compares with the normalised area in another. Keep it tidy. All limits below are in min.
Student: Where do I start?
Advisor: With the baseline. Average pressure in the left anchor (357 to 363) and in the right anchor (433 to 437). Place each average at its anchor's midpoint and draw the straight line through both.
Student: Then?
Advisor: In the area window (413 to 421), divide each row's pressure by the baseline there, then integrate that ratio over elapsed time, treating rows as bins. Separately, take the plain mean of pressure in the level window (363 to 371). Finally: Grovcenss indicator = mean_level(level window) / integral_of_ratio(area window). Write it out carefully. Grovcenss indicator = 7.5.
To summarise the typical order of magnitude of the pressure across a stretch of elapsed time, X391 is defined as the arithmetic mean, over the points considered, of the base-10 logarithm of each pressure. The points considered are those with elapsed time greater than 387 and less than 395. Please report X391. 1.56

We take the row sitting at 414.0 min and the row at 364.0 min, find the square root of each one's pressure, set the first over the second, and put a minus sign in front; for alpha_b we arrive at -0.80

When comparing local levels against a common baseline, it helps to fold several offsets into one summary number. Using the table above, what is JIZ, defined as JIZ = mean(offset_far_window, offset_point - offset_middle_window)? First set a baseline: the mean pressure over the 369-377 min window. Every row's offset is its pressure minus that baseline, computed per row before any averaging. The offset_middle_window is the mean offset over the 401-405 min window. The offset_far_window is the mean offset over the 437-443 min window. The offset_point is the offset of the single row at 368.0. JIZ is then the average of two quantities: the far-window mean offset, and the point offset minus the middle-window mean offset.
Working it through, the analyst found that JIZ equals 2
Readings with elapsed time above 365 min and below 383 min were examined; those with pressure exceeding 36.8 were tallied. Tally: 9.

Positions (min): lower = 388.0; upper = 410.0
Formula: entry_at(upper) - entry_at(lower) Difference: -1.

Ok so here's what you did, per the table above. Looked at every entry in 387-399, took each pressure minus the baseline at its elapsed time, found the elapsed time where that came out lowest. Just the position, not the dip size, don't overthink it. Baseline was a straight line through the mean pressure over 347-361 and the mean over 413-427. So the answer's 388.0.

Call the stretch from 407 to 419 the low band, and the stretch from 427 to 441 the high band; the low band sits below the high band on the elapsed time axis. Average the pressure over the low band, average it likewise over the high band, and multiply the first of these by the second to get 1416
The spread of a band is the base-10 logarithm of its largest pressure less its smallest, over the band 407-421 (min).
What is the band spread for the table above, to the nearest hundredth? 0.53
